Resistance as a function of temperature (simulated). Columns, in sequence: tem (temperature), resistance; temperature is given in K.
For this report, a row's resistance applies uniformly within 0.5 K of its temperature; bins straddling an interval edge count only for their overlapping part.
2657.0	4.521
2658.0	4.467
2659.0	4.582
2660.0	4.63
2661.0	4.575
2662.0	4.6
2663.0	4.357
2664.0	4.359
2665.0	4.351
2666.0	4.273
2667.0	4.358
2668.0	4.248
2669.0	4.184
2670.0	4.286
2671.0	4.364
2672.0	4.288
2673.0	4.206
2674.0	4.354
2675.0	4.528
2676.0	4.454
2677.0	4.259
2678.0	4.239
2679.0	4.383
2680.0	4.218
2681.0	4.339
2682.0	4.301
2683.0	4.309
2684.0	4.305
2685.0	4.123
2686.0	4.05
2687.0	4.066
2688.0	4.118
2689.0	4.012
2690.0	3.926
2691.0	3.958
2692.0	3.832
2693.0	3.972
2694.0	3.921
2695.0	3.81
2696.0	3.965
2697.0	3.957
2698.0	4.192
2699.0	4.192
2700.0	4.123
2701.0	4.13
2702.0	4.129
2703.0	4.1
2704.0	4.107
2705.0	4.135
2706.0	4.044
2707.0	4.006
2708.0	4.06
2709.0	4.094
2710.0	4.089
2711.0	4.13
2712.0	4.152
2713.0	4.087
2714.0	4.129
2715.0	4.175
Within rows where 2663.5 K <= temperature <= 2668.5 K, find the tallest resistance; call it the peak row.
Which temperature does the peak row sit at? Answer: 2664.0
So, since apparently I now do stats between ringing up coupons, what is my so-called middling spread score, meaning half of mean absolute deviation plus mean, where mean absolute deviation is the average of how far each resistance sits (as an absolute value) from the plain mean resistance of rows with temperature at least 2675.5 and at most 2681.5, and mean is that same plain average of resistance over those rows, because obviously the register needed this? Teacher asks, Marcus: 2.20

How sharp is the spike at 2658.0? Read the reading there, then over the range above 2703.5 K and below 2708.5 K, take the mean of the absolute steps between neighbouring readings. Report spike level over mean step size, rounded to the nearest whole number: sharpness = 85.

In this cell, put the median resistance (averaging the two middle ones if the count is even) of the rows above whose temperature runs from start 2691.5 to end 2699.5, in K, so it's 4.0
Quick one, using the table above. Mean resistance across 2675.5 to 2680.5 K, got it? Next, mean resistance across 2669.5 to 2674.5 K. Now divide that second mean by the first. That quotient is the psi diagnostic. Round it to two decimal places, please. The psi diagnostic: 1.00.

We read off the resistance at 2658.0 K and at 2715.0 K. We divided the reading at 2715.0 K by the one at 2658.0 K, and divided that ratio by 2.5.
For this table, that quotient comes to 0.374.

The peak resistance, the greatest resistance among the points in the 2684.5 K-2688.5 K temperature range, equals 4.123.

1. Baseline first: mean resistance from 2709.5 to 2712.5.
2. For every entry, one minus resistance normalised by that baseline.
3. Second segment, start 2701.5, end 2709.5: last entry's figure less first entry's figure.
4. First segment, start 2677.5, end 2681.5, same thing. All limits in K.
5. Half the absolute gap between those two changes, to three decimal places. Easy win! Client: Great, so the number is 0.016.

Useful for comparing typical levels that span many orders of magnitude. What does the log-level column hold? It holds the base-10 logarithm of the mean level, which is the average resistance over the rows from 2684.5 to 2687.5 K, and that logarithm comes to 0.611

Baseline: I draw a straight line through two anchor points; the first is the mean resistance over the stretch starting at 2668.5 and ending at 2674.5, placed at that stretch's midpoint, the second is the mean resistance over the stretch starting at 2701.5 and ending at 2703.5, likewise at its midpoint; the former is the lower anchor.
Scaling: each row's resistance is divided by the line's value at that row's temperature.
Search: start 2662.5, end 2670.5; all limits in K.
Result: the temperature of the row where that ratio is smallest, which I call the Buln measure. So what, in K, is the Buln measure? 2669.0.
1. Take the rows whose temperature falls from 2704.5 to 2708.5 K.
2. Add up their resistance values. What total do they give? 16.2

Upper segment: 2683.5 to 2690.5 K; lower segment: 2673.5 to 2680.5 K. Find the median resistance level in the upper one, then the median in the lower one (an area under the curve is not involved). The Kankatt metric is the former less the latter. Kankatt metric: -0.29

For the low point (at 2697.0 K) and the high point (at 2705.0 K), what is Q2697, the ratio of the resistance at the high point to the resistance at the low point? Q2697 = 1.04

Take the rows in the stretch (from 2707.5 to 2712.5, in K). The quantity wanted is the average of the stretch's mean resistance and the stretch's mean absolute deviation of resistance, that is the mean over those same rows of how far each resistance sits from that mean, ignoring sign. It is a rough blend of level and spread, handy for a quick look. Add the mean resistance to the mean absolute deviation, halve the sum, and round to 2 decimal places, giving 2.07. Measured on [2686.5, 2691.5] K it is 2.04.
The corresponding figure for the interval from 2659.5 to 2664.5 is 2.31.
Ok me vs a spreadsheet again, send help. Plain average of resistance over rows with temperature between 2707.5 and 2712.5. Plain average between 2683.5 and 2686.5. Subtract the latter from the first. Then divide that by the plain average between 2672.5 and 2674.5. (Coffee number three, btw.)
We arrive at -0.013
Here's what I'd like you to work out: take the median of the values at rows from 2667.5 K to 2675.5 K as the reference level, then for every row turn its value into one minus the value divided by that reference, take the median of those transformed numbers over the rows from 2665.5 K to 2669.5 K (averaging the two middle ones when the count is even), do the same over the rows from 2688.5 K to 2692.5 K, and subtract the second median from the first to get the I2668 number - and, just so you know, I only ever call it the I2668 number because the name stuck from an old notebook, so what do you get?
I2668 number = -0.074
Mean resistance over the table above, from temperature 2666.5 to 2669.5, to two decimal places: 4.26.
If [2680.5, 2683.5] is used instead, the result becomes 4.32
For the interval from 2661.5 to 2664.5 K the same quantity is 4.44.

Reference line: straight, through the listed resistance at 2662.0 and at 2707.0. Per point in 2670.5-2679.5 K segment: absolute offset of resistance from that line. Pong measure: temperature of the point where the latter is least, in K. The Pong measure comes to 2679.0 K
